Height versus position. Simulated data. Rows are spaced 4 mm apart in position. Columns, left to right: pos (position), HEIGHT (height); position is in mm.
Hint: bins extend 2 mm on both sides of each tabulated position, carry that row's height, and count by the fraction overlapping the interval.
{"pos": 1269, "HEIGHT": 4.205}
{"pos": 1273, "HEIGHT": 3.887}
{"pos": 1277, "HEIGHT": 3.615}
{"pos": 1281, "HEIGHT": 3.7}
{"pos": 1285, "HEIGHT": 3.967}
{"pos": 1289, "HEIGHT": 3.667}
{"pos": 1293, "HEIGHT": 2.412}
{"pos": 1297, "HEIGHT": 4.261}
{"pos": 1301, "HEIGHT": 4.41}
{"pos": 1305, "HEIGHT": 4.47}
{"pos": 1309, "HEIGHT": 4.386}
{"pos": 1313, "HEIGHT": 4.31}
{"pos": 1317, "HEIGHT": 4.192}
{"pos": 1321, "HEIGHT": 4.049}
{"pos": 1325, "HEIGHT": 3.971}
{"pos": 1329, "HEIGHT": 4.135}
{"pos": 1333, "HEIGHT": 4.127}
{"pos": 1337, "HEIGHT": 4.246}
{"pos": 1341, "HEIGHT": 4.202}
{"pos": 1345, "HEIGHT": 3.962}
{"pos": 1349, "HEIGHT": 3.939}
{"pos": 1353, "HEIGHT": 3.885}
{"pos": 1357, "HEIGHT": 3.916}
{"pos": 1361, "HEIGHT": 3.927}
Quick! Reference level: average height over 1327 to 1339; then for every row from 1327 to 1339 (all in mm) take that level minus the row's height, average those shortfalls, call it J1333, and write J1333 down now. 0.0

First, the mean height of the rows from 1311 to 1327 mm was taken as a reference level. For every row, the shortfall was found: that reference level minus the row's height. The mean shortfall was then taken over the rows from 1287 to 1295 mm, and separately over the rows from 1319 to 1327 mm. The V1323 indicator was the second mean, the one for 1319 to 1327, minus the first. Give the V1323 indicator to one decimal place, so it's -1.0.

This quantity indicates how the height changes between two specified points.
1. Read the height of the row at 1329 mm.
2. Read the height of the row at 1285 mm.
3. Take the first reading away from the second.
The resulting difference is -0.17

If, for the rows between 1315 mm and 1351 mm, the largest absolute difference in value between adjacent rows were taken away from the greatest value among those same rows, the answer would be 4.01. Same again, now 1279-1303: 2.56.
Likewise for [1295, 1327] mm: 4.32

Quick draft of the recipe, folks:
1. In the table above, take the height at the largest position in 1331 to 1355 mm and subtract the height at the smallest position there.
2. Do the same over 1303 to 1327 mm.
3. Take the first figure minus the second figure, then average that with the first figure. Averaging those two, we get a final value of 0.0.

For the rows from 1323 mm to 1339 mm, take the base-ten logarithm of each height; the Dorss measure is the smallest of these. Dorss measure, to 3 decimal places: 0.599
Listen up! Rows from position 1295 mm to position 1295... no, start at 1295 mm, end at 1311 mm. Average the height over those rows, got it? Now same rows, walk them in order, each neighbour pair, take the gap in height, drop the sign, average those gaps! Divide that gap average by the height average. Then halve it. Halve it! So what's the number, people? 0.011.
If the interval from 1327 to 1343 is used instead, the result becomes 0.007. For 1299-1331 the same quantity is 0.012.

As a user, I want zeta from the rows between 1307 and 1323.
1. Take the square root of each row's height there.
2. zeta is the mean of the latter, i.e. 2.057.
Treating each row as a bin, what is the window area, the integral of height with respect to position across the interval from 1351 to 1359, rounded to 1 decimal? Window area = 31.2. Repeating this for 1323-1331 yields 32.4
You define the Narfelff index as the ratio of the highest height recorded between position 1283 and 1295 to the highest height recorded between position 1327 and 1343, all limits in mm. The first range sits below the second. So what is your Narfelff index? 0.93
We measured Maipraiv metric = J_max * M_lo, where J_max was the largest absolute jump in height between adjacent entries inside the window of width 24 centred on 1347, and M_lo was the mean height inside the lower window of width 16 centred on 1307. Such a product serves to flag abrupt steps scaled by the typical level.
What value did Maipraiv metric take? 1.1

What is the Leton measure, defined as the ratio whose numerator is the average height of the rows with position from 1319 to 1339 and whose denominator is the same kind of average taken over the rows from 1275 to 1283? 1.12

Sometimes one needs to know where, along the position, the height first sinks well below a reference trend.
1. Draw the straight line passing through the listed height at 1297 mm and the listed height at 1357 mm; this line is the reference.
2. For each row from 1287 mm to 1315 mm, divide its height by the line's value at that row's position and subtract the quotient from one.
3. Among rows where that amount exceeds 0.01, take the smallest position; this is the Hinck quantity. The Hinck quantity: 1289 mm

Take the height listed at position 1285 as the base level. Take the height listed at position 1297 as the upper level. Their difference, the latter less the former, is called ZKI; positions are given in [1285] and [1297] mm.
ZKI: 0.29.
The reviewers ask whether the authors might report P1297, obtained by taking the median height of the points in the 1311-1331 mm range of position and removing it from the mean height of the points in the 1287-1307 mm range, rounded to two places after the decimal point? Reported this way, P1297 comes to -0.29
